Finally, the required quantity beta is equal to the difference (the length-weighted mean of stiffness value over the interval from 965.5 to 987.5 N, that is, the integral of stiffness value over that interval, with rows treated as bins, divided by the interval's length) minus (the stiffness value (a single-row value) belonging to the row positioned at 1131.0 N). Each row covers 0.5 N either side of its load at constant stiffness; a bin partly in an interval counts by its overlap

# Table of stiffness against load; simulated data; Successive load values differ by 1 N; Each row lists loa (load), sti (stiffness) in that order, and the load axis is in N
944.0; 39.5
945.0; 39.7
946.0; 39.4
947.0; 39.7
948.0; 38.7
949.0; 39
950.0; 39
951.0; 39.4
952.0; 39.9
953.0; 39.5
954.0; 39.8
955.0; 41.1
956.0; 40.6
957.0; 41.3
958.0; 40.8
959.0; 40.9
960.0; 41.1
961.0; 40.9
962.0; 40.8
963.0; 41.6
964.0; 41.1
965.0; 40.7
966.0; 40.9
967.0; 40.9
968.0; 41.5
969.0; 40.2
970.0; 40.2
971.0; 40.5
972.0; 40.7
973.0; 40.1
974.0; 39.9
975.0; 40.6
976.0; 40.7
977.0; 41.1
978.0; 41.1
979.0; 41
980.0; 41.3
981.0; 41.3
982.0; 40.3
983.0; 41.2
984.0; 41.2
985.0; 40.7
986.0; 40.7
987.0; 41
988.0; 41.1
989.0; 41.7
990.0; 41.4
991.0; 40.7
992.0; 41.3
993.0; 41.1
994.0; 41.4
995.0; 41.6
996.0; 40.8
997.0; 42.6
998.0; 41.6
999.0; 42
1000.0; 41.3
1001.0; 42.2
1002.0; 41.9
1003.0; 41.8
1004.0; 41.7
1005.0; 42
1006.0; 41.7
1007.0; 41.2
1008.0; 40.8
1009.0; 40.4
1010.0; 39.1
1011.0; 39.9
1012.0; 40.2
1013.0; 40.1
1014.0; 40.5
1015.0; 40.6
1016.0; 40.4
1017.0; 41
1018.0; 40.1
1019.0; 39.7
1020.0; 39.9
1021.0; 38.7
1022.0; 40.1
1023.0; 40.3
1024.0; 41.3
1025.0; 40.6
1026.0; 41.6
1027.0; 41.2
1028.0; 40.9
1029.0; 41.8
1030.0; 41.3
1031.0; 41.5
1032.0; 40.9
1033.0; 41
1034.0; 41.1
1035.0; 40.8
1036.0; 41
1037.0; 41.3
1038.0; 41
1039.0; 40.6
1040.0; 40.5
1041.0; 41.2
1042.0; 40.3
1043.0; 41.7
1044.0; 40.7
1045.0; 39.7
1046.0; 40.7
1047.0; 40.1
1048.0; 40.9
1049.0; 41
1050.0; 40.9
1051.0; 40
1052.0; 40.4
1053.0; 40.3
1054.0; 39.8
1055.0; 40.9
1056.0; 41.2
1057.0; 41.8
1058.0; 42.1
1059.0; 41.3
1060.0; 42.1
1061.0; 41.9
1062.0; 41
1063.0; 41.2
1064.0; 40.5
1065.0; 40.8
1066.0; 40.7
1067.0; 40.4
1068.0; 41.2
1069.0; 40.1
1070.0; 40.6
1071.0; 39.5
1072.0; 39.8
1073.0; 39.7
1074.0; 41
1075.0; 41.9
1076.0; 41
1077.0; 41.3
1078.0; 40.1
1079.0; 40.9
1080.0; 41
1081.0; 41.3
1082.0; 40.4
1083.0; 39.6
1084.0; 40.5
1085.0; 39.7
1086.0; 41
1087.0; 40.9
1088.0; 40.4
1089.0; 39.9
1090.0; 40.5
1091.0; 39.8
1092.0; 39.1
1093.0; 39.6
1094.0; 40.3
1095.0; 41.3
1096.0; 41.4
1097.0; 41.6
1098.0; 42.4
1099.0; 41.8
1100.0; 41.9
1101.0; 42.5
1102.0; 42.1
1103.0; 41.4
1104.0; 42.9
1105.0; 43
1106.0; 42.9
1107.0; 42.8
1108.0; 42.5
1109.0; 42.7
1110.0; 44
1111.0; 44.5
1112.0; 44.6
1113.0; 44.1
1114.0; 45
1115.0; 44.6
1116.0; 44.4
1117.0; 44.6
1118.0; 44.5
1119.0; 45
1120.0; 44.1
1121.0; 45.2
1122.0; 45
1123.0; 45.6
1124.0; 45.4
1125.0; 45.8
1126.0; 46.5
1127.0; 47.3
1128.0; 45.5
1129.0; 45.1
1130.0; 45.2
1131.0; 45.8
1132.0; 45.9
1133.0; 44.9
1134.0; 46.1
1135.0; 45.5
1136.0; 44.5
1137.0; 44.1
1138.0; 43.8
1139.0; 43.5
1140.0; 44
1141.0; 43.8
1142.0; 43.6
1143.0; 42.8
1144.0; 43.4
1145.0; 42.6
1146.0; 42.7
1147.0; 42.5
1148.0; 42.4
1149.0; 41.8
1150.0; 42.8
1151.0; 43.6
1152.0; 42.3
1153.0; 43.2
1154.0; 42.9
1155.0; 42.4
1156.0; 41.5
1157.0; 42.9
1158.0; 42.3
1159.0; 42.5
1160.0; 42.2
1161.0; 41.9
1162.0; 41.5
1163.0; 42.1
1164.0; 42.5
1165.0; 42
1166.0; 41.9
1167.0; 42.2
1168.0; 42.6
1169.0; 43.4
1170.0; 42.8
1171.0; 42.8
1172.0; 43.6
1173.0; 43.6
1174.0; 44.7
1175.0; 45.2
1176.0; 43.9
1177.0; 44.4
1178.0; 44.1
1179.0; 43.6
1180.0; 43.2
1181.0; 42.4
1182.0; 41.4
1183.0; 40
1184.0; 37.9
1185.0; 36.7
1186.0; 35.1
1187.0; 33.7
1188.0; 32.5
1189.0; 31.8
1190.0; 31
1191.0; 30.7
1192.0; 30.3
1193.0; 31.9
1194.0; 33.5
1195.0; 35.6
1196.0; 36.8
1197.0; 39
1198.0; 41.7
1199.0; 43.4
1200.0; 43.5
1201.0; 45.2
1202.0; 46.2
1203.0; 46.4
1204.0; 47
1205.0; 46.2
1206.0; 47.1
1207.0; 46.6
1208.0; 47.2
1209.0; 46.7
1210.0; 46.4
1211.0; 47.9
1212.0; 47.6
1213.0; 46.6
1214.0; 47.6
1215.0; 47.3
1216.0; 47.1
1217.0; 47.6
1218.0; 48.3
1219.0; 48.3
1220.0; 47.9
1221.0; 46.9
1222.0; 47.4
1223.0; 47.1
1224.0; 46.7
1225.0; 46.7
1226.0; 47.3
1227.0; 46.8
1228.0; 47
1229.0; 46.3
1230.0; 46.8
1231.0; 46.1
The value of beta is -5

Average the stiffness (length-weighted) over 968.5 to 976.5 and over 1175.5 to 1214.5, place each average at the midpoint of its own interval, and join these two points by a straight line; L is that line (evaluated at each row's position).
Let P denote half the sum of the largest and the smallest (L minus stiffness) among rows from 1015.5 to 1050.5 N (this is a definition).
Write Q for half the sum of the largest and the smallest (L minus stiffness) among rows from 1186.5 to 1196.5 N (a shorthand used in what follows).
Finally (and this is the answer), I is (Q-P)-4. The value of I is 3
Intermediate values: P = 0.29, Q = 7.54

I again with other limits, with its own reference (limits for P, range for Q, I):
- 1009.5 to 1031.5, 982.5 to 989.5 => -5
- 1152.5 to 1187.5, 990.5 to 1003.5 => -7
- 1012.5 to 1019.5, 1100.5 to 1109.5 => -6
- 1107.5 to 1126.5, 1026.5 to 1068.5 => -1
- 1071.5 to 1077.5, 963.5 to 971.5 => -4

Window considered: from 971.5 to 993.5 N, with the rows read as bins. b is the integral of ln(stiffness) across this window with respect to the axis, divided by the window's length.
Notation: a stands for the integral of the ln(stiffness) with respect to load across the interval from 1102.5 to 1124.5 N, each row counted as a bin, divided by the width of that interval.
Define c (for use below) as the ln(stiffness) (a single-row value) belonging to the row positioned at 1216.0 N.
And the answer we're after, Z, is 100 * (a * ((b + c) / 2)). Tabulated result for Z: 1431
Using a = 3.78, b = 3.71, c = 3.852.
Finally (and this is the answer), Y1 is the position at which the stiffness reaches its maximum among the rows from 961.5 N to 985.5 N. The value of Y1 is 963.0 N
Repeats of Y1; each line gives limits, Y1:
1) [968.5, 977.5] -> 977.0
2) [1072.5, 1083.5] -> 1075.0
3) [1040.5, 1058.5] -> 1058.0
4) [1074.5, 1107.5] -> 1105.0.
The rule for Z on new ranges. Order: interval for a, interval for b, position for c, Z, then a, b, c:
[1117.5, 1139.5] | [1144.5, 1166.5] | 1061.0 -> 1426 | 3.81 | 3.75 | 3.735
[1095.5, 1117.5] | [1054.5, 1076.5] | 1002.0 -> 1401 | 3.76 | 3.71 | 3.735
